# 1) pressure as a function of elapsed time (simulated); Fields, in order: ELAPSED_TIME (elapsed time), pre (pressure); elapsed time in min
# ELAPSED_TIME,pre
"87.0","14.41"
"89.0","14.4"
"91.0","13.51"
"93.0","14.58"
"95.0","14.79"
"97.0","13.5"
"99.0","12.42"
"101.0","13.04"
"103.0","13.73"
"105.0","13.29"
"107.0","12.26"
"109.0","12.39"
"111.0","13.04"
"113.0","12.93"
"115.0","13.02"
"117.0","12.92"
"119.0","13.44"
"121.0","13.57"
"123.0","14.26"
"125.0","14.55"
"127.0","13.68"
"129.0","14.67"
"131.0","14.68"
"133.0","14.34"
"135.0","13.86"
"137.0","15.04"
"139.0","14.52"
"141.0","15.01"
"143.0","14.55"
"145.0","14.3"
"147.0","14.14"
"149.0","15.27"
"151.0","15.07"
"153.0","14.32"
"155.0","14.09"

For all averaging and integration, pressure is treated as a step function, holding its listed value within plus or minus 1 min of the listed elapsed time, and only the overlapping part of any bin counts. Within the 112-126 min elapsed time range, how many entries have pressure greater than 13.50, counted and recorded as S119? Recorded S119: 3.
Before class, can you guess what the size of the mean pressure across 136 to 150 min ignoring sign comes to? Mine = 14.7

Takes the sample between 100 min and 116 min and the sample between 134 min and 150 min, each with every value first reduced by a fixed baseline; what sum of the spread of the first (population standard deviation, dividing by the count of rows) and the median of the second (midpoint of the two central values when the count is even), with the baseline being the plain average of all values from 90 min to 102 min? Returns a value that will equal 1.3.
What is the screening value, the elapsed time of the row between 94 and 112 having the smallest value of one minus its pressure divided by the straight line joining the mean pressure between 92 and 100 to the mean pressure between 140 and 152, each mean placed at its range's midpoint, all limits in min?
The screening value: 95.0 min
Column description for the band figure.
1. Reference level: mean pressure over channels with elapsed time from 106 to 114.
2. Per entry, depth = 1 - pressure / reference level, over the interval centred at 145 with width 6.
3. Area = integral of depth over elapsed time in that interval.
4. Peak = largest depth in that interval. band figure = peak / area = 0.15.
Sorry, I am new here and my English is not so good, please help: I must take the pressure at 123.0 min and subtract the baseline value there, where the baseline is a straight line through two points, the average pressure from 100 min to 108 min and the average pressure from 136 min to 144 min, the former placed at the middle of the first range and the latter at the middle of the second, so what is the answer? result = 0.3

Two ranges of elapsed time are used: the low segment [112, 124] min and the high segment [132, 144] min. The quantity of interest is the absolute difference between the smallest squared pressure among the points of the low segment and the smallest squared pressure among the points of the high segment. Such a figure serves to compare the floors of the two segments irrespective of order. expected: 25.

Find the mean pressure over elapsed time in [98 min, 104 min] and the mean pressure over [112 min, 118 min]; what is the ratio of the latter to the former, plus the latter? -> 13.9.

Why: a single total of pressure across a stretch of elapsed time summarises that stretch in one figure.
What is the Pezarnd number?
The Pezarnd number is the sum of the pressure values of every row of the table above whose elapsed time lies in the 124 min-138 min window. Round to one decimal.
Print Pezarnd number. 100.8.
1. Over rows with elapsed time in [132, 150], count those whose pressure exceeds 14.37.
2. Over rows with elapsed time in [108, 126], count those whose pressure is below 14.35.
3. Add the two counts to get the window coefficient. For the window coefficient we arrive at 13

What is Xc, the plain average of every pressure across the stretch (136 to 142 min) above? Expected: 14.9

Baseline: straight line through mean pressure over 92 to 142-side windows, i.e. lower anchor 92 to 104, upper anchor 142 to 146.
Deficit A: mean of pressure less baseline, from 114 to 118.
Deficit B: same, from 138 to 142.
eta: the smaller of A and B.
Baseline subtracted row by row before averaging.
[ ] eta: -1.0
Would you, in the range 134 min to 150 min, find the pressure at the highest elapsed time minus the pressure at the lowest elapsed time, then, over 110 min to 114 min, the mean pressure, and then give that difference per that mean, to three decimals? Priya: 0.109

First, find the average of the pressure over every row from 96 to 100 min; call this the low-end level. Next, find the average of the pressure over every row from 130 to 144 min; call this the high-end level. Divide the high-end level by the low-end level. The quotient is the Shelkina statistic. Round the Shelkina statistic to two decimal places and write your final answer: 1.12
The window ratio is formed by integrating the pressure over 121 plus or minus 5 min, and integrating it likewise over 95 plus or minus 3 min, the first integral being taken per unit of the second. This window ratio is 1.6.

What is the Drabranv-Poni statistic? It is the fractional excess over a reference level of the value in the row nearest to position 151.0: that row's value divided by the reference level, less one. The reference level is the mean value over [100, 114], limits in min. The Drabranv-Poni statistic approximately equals 0.163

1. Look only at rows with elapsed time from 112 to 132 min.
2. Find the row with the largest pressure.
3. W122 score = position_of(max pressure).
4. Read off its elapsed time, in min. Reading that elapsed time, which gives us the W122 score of 131.0 min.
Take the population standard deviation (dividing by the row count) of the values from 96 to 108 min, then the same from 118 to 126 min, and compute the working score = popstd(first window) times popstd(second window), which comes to 0.25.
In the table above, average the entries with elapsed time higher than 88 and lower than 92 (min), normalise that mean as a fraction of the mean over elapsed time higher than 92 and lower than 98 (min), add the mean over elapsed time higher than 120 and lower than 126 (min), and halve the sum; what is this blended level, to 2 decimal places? 7.55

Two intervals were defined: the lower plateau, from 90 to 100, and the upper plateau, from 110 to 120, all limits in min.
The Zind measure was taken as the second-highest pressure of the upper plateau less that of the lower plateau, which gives -1.5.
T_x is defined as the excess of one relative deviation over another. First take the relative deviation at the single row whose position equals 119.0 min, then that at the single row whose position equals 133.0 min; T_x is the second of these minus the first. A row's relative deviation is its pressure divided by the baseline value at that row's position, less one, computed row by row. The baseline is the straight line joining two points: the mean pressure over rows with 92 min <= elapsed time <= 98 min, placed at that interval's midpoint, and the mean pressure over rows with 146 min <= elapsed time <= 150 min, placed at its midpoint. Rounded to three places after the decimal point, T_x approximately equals 0.055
